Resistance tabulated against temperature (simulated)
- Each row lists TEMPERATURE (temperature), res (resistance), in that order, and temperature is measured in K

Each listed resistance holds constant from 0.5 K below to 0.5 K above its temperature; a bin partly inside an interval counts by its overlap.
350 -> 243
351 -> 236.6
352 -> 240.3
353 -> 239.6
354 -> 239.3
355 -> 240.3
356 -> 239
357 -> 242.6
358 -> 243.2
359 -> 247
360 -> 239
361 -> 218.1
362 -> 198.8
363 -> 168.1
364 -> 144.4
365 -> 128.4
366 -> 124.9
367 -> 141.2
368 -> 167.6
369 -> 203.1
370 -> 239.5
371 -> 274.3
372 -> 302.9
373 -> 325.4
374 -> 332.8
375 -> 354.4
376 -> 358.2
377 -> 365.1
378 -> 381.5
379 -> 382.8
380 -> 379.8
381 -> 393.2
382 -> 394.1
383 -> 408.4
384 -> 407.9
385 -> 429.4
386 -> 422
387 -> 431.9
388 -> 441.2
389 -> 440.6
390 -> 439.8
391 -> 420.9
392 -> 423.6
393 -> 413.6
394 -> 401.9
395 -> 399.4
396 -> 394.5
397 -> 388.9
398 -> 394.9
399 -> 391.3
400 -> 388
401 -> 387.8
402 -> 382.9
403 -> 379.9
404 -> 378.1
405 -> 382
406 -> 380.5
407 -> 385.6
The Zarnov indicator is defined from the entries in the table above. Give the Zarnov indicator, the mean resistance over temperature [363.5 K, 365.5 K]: 136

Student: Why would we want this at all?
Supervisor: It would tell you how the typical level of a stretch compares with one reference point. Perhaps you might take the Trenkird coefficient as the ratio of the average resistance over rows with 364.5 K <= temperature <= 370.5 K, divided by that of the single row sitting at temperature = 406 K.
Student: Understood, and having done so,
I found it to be 0.44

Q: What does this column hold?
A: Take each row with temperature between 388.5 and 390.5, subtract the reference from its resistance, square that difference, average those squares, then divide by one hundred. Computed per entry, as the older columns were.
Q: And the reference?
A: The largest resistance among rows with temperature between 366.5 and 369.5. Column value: 562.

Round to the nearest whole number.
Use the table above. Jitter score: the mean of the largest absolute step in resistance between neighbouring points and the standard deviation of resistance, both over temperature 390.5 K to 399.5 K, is 12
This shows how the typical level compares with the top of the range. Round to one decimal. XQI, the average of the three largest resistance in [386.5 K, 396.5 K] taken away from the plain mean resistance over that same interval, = -19.8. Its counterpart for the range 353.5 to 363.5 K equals -16.7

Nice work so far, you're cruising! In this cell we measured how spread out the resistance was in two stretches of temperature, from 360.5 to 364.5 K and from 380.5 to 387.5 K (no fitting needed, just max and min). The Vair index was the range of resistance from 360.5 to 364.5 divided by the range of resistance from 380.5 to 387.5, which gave 1.9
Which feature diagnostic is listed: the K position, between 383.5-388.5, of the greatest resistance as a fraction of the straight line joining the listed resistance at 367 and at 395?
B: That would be 385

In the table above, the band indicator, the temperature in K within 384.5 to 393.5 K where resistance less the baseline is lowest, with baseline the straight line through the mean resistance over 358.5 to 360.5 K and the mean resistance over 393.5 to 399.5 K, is 393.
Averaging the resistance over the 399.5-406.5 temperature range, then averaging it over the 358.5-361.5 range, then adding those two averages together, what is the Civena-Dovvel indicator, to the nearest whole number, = 617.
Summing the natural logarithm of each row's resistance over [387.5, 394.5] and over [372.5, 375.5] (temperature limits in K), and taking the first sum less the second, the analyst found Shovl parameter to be 25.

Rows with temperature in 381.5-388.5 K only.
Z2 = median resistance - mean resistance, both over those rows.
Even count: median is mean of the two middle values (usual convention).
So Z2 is 3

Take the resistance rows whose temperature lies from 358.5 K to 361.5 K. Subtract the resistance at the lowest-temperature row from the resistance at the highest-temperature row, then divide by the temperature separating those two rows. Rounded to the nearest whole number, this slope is -14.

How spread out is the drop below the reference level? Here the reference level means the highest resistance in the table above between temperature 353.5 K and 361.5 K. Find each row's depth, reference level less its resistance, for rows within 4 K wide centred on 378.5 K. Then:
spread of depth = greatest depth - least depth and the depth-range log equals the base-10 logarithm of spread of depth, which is 1.25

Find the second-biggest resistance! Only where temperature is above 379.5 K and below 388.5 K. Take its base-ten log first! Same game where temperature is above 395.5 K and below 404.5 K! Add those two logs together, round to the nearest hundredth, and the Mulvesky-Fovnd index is 5.23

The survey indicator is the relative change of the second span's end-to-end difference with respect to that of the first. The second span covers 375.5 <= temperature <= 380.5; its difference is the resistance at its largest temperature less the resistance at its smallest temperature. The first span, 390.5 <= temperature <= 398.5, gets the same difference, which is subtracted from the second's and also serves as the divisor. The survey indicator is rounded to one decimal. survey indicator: -1.8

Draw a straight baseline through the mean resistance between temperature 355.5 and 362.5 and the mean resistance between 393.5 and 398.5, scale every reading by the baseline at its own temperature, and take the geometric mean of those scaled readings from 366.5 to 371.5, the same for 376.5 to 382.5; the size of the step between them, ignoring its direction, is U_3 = 0.46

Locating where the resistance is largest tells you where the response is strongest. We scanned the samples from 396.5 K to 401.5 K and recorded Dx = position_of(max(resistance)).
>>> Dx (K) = 398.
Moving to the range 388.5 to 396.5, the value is 389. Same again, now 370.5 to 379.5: 379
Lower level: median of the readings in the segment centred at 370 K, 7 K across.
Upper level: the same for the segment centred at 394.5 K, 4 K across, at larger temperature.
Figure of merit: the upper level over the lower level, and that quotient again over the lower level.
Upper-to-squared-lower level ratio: 0.0070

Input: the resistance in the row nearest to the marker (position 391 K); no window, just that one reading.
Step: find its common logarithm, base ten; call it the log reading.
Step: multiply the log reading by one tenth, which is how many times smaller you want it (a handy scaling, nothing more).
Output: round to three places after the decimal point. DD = 0.262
